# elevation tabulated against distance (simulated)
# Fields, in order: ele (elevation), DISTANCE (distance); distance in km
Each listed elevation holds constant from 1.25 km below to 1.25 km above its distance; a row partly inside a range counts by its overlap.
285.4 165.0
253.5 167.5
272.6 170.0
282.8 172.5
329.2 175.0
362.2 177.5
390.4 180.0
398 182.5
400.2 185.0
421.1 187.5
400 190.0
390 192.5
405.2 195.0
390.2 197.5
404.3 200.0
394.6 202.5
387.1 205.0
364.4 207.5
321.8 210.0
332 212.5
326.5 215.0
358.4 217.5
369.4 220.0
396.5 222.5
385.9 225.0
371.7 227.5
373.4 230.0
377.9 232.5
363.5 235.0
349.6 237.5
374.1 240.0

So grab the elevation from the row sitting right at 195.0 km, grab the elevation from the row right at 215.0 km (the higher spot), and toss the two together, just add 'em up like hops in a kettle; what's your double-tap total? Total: 732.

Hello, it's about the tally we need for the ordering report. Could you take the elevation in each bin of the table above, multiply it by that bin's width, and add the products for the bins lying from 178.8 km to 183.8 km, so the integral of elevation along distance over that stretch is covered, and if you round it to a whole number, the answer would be 1971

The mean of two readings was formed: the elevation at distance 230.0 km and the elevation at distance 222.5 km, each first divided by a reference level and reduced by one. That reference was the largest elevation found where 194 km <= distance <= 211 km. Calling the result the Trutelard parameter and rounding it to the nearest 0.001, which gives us -0.050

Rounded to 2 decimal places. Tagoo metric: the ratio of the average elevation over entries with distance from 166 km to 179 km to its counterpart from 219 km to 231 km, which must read 0.79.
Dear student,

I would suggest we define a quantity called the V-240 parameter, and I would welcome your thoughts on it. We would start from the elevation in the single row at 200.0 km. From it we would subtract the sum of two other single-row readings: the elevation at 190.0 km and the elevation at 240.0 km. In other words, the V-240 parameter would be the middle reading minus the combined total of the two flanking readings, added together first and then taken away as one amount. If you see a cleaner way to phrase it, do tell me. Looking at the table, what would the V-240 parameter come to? -370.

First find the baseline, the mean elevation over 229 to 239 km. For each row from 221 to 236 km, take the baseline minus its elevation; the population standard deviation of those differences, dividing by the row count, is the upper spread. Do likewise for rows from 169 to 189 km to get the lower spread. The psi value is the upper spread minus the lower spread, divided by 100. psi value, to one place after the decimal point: -0.4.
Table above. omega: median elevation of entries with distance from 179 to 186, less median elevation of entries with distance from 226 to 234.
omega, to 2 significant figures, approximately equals 25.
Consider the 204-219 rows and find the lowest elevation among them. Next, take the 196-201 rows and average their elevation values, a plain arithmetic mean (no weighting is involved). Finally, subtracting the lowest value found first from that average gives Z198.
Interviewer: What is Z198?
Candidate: 75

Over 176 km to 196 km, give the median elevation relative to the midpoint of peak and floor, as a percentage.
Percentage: 102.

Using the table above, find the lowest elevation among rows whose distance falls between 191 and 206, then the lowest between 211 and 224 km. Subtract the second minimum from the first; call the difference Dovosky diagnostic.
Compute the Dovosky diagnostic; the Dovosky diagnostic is 61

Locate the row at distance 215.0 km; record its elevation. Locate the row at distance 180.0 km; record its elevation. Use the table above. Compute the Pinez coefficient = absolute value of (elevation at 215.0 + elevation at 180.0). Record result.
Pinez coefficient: 717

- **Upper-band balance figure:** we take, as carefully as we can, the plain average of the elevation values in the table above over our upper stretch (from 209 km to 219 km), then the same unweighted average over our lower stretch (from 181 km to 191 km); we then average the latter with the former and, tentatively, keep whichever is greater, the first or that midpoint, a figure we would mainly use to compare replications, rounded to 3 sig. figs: 370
